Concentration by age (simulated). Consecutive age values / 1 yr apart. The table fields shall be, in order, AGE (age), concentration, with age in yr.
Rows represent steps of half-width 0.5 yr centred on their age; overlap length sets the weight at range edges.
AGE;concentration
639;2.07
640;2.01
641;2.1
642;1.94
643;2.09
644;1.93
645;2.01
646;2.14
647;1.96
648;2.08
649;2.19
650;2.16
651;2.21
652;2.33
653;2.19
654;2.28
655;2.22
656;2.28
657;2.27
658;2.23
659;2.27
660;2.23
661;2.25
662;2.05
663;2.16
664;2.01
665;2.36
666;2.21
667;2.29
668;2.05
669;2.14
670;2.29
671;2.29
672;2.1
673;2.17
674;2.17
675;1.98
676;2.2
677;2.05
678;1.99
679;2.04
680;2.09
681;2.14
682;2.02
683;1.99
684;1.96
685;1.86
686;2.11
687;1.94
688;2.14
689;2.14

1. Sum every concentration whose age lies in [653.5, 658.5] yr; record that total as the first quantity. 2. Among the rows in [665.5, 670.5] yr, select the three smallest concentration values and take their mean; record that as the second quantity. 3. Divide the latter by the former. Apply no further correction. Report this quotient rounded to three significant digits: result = 0.189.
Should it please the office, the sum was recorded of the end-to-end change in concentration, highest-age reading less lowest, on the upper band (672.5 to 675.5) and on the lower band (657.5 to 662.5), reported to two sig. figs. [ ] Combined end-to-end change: -0.37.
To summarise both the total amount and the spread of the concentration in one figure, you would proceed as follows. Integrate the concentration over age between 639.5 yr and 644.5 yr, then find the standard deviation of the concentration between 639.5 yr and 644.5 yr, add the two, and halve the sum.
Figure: 5.1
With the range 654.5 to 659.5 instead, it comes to 5.6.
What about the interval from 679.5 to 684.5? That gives 5.1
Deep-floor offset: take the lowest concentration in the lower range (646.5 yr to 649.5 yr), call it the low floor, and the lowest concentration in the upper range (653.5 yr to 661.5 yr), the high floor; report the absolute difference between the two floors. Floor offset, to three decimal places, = 0.260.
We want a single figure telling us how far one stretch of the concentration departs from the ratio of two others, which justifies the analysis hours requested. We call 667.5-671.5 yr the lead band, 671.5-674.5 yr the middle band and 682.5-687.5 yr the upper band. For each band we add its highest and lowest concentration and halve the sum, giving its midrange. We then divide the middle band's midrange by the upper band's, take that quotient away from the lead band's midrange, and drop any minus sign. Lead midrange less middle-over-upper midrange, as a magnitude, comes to 1.09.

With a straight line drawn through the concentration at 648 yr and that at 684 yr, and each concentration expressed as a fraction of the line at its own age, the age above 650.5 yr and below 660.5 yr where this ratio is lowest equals 653 yr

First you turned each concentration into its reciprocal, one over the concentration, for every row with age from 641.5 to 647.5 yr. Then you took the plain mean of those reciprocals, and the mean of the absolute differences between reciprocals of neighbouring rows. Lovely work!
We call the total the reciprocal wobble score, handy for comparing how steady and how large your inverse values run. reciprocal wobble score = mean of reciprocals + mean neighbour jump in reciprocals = 0.53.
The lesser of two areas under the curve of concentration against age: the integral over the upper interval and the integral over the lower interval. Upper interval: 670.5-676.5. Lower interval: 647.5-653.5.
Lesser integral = 12.9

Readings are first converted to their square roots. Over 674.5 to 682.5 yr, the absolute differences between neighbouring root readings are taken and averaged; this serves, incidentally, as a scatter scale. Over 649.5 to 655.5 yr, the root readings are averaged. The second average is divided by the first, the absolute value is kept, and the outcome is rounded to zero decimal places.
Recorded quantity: 43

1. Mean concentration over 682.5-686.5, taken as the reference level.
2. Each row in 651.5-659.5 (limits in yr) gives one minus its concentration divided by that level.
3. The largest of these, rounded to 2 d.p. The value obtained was -0.11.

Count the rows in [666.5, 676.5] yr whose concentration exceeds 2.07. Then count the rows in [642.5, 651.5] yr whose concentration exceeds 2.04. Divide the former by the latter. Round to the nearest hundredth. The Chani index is 1.33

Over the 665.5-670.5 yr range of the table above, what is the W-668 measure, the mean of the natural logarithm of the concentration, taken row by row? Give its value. 0.786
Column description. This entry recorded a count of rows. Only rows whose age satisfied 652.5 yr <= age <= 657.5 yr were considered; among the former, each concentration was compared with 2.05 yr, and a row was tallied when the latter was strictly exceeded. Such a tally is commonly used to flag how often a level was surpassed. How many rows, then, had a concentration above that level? 5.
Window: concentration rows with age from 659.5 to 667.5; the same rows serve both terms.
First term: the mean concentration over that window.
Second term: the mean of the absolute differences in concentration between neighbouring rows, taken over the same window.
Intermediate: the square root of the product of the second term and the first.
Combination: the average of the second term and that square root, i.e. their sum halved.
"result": 0.364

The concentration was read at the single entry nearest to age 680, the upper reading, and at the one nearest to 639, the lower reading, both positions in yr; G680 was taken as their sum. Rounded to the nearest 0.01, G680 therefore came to 4.16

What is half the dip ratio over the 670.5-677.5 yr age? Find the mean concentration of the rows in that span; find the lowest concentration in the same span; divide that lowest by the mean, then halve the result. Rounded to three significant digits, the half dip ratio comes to 0.463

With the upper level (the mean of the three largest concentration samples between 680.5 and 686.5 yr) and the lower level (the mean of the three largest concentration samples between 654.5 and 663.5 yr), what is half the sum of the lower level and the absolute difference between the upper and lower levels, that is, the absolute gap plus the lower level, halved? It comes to 1.23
